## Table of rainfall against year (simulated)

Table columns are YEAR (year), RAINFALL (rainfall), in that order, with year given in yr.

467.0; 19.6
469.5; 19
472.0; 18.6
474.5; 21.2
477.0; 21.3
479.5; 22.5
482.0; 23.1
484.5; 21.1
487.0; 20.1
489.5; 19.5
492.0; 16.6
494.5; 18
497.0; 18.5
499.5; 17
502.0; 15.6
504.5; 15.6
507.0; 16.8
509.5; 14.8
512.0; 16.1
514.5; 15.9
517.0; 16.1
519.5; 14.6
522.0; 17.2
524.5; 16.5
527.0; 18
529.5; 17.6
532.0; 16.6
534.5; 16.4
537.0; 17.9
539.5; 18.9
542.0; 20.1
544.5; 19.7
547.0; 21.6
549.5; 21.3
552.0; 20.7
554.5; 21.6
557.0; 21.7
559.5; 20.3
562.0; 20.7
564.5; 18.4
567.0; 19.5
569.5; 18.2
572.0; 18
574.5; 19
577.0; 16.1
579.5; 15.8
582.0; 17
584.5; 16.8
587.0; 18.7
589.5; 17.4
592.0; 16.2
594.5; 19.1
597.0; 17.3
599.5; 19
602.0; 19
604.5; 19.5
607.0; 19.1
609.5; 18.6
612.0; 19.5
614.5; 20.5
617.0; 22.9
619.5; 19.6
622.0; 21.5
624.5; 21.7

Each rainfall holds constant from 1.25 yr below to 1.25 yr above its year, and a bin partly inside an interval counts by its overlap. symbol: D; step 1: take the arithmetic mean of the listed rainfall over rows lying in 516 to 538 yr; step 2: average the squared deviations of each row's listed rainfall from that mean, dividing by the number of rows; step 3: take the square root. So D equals 1.0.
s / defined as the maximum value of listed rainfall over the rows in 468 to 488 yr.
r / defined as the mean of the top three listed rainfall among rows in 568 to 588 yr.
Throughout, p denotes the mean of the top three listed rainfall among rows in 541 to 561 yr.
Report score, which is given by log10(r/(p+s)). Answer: -0.38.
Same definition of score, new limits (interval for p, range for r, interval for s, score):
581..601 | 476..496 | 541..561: -0.26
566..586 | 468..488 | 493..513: -0.22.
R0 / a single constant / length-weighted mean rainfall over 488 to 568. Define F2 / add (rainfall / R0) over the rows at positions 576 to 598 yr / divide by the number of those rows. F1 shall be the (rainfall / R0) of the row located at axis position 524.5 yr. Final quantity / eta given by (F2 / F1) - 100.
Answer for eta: -99.0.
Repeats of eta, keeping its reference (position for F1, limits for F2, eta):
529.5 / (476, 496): -98.8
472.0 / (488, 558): -99.0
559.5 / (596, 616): -99.1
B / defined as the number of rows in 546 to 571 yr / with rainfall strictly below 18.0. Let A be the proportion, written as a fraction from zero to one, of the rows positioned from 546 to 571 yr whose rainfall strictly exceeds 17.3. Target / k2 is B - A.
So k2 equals -1.0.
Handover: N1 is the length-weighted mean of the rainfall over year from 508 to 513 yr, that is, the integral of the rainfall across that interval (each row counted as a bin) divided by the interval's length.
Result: 15.5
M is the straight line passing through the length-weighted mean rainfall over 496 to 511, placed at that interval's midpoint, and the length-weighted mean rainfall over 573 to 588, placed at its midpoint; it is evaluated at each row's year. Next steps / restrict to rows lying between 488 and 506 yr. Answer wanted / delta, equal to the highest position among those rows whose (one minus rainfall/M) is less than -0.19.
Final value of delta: 489.5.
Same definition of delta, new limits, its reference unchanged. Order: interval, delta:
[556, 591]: 562.0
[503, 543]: 542.0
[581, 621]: 617.0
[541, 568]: 562.0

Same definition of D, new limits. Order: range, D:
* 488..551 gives 1.8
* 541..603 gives 1.8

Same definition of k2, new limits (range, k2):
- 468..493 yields 0.1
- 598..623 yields -1.0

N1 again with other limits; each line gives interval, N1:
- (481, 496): 19.7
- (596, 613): 18.9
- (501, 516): 15.8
